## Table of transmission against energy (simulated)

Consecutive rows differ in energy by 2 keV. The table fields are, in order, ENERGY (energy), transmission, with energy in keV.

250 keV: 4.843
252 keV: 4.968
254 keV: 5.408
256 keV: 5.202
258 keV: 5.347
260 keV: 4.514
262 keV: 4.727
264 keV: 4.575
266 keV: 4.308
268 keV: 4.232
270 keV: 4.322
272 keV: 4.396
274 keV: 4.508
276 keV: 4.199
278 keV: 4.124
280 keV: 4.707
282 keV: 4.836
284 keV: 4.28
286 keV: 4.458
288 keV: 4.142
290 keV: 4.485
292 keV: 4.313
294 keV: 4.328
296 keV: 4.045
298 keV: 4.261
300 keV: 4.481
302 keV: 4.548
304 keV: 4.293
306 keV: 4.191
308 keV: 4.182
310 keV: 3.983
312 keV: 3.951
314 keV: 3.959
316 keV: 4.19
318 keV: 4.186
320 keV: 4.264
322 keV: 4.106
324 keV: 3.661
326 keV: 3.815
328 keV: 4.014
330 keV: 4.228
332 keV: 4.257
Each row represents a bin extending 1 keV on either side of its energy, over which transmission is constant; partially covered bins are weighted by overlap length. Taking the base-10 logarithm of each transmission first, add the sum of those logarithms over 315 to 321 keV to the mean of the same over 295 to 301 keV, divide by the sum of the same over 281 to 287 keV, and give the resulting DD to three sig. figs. 1.27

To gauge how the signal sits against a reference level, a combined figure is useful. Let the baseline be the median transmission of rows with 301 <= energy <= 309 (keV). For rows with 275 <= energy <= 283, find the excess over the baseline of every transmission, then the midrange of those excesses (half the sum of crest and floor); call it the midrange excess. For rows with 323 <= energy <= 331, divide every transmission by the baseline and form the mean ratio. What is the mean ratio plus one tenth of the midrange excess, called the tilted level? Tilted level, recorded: 0.95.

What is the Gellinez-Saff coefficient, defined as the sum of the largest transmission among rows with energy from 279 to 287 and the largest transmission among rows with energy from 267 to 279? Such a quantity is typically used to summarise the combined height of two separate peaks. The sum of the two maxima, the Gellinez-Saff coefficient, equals 9.3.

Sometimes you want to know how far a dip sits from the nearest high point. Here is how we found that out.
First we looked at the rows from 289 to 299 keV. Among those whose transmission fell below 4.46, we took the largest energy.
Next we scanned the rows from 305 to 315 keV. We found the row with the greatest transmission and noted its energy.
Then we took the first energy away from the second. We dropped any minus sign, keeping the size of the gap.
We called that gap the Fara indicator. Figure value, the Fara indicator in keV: 8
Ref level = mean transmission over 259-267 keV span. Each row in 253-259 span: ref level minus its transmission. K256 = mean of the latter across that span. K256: -0.79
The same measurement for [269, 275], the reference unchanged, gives 0.12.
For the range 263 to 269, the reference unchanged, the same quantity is 0.16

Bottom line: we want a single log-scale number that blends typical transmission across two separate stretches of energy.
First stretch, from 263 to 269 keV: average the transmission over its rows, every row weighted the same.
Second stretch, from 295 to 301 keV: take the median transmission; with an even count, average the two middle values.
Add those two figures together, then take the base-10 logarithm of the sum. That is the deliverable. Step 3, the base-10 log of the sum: 0.936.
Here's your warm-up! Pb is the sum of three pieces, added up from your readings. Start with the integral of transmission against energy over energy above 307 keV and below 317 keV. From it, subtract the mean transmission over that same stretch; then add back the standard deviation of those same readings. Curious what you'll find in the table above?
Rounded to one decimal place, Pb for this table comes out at 36.6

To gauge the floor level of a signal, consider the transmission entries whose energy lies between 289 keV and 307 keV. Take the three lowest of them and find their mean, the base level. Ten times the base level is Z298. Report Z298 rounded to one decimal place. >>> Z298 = 41.7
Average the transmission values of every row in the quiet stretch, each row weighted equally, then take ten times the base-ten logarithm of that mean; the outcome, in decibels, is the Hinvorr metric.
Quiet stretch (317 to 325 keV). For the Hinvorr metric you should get 6.08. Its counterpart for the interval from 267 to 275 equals 6.40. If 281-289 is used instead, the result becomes 6.46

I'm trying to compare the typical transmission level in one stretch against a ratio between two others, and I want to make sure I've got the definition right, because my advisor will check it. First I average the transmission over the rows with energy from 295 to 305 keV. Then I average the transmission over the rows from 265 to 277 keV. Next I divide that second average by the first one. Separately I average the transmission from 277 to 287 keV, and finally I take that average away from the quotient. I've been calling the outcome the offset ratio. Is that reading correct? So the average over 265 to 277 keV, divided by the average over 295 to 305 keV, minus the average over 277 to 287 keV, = -3.48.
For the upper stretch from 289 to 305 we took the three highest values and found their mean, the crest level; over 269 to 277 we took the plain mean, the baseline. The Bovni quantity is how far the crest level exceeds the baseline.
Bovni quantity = 0.15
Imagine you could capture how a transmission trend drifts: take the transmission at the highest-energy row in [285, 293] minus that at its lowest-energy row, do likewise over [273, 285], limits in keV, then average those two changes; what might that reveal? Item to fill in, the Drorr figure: -0.19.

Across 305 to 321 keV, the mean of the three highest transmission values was 4.2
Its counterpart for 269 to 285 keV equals 4.7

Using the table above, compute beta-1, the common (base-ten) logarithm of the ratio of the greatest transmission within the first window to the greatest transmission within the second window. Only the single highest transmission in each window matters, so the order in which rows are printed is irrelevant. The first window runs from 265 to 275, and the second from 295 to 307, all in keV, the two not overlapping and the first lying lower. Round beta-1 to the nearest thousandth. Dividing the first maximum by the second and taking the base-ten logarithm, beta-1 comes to -0.004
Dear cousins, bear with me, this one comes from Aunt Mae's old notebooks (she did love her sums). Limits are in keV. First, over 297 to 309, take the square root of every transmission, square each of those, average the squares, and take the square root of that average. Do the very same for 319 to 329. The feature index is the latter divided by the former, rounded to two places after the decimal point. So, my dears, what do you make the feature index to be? 0.96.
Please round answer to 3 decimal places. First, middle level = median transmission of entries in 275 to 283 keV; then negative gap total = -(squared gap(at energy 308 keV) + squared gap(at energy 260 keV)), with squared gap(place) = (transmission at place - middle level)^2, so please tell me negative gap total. -0.077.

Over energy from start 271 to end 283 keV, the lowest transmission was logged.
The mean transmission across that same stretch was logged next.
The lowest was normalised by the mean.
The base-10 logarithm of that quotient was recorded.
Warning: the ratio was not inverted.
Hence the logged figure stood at -0.034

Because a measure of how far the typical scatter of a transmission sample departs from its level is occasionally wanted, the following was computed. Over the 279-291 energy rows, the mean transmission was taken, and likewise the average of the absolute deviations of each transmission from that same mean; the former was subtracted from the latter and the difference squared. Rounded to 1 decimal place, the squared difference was 18.4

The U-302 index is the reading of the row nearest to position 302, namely 4.548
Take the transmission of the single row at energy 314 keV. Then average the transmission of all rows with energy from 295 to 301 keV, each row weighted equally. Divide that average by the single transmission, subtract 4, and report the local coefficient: -2.923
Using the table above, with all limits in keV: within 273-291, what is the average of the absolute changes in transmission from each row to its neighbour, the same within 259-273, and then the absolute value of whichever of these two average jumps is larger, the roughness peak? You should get 0.31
